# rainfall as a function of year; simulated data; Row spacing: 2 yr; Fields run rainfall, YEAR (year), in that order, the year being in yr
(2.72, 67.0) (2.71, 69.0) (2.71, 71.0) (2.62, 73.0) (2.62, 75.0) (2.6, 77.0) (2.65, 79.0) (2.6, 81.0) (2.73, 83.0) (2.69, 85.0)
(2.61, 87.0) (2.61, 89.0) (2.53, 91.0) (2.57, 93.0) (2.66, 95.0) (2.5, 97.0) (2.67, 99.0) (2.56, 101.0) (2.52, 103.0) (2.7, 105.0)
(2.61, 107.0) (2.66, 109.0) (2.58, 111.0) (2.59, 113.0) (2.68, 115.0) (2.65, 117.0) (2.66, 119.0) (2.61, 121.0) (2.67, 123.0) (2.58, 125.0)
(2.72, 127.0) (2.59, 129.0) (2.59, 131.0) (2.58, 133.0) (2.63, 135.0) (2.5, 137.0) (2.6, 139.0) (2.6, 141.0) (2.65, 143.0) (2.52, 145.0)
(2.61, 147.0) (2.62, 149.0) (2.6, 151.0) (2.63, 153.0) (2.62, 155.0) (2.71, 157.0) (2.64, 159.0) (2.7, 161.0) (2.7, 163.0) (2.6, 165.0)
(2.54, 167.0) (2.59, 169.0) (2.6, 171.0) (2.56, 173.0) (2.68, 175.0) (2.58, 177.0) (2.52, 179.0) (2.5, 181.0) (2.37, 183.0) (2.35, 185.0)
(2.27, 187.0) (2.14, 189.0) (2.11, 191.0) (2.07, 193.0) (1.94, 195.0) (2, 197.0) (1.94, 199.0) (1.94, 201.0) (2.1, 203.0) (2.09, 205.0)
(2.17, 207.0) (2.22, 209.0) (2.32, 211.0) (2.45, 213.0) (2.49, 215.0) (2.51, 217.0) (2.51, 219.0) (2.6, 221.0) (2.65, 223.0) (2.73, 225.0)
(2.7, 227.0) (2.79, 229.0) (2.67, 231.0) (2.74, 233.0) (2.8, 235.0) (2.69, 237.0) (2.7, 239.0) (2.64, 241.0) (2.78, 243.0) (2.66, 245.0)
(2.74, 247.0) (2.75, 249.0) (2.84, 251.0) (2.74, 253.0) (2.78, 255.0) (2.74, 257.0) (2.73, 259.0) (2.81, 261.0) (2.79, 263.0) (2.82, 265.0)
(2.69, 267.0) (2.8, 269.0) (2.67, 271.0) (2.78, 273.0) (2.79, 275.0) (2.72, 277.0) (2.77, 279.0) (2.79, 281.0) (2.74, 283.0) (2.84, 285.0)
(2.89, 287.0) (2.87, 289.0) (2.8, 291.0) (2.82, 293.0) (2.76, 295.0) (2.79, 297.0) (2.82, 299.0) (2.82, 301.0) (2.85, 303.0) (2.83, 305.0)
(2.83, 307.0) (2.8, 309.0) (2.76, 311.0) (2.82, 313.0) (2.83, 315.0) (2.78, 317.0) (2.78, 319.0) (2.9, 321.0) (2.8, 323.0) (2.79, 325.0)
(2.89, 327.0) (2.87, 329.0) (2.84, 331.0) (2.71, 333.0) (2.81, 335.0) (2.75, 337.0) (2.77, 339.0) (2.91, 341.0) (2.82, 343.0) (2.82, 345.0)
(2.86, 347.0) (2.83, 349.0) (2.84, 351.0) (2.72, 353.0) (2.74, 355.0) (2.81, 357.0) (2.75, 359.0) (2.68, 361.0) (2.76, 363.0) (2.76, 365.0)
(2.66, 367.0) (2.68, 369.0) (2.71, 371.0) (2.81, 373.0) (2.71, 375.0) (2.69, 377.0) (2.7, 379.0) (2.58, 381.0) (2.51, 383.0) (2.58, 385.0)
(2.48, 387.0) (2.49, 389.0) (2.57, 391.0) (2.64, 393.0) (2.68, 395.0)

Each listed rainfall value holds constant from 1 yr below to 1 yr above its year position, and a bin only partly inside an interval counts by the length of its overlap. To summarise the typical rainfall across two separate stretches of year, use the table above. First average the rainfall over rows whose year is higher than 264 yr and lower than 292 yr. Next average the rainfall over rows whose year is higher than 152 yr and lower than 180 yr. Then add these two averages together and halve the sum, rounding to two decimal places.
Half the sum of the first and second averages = 2.70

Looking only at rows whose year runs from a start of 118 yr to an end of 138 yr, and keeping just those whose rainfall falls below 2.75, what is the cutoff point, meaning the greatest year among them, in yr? 137.0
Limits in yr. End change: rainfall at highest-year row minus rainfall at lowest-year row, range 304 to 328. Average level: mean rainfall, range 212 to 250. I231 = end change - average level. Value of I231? -2.60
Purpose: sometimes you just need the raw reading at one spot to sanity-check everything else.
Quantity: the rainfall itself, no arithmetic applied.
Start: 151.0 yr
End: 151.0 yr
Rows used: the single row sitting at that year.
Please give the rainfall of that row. 2.6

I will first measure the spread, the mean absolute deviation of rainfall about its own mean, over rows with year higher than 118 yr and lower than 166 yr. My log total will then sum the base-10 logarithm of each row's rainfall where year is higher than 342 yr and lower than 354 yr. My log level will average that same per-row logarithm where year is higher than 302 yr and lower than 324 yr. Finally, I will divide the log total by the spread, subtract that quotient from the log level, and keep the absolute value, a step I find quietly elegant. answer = 66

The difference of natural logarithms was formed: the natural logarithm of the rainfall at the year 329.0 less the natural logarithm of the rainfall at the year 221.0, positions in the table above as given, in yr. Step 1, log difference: 0.10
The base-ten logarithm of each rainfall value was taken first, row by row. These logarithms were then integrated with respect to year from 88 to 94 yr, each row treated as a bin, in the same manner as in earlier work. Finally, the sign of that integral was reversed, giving -2.46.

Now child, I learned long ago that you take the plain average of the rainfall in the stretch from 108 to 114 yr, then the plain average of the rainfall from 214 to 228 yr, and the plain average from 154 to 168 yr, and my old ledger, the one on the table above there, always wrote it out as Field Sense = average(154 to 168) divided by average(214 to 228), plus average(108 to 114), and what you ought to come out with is 3.63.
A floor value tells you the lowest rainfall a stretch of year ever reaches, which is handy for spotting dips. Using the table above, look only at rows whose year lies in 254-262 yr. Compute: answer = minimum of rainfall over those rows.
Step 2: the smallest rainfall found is 2.73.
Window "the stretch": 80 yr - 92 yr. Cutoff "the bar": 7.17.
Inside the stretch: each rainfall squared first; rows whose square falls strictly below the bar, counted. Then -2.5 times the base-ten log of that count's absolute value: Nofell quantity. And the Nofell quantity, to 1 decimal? -1.5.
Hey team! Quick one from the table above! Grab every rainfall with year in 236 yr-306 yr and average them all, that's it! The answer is 2.77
